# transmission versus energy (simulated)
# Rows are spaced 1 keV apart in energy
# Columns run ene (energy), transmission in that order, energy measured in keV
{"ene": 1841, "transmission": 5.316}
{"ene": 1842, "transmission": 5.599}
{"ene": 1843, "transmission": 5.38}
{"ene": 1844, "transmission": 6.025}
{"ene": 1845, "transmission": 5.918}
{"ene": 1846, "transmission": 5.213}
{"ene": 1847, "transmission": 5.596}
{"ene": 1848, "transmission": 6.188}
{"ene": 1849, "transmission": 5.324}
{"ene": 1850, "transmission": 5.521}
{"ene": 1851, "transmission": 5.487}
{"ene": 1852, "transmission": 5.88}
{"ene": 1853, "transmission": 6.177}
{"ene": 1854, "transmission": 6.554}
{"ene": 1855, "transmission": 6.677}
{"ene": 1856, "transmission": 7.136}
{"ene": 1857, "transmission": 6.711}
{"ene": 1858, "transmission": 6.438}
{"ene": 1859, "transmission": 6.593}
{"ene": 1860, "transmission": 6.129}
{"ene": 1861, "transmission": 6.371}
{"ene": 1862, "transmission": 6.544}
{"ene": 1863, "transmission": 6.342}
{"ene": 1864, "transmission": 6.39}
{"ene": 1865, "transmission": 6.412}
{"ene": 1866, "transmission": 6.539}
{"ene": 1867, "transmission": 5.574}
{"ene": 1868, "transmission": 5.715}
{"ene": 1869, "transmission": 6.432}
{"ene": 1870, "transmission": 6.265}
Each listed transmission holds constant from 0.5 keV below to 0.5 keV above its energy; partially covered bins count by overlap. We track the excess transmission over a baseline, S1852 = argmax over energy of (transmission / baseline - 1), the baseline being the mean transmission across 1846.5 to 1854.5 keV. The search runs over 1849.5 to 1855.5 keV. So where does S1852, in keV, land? 1855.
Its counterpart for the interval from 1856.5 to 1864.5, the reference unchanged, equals 1857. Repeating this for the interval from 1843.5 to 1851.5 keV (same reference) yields 1848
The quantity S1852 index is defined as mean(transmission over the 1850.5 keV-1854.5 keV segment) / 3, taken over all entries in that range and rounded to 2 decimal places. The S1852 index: 2.01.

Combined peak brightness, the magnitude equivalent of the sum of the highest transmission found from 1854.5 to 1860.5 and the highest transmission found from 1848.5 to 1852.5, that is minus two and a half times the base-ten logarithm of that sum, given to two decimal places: -2.79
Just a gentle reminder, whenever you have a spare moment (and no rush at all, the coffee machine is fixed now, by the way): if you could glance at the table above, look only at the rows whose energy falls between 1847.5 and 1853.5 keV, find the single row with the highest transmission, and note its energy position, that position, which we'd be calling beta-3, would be 1848 keV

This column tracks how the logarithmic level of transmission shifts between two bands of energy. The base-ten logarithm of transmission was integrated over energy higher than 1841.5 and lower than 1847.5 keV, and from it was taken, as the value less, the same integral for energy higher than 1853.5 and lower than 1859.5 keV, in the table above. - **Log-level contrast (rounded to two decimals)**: -0.45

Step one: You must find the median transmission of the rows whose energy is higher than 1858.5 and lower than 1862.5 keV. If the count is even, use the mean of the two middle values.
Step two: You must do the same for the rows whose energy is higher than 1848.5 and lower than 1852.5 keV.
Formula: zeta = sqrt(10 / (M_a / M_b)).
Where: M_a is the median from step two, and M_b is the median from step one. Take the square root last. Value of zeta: 3.43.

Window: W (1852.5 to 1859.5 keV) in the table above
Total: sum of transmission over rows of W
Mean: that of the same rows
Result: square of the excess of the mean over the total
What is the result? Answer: 1574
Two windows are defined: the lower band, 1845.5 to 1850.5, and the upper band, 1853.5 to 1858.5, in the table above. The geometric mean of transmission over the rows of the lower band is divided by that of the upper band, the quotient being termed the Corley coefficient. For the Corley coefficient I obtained 0.83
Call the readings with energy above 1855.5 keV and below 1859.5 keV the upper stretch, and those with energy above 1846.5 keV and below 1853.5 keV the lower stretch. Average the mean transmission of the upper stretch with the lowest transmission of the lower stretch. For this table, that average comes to 6.0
